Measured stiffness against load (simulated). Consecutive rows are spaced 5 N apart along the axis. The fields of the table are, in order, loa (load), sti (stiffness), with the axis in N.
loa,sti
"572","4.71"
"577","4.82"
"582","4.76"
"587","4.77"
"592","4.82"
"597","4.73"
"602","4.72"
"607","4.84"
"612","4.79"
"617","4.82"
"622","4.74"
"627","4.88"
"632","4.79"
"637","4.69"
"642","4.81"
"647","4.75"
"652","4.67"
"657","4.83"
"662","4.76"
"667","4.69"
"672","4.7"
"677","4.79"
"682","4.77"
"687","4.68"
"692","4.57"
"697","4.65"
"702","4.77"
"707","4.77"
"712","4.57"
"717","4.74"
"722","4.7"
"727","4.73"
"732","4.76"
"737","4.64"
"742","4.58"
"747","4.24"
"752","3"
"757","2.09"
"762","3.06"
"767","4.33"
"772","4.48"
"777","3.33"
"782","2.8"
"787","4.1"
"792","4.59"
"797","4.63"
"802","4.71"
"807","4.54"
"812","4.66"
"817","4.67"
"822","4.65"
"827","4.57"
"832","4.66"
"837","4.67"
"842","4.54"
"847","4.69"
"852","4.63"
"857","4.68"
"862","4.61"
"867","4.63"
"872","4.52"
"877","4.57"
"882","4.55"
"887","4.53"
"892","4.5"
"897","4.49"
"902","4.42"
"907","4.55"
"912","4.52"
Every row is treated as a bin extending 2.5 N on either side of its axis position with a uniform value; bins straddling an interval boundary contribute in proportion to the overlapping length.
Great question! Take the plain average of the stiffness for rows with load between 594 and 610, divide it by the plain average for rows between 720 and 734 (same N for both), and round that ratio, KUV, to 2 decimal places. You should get 1.01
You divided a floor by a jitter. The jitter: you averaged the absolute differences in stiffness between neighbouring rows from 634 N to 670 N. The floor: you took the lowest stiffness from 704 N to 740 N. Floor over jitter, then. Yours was 49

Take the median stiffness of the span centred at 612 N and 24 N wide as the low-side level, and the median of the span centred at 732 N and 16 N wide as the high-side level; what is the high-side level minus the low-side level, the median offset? -0.06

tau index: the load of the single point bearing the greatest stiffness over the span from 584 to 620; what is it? 607 N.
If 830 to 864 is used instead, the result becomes 847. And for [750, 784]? 772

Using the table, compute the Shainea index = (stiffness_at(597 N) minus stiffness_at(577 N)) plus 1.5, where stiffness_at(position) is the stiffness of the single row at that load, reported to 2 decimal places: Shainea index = 1.41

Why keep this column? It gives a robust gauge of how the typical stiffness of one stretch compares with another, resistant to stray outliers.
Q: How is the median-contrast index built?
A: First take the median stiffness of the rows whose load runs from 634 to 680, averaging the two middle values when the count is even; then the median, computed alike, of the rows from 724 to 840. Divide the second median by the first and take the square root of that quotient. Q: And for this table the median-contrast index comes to 0.982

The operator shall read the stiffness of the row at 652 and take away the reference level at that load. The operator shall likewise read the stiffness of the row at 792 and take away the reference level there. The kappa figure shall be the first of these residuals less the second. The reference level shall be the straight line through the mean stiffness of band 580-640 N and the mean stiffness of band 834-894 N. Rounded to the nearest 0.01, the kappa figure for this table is -0.02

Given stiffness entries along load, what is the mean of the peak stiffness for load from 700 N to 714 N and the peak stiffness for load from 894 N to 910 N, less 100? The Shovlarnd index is -95.34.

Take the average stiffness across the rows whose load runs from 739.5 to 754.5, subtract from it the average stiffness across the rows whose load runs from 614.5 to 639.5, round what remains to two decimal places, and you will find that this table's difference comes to -0.84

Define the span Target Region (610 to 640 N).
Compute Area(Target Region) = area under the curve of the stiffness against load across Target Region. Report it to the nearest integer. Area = 144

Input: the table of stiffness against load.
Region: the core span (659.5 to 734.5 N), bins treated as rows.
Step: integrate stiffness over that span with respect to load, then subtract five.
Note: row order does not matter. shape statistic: 348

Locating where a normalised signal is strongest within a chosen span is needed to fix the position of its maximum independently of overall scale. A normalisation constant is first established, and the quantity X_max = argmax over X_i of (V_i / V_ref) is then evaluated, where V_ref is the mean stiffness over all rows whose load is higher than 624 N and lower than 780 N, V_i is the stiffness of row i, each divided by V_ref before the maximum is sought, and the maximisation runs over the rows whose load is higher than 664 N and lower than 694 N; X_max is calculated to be 677 N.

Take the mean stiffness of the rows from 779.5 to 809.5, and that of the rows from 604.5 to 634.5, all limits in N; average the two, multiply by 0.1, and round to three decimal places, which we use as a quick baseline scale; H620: 0.452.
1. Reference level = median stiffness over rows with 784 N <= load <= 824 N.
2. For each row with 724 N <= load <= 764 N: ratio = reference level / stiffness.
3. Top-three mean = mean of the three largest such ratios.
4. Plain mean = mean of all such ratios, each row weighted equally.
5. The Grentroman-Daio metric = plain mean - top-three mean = -0.47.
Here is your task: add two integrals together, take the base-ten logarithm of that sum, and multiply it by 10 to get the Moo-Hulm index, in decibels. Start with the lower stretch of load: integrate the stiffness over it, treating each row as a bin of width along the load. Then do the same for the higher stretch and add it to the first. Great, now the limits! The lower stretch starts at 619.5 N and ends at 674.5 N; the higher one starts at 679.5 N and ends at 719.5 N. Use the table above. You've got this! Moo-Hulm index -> 26.5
